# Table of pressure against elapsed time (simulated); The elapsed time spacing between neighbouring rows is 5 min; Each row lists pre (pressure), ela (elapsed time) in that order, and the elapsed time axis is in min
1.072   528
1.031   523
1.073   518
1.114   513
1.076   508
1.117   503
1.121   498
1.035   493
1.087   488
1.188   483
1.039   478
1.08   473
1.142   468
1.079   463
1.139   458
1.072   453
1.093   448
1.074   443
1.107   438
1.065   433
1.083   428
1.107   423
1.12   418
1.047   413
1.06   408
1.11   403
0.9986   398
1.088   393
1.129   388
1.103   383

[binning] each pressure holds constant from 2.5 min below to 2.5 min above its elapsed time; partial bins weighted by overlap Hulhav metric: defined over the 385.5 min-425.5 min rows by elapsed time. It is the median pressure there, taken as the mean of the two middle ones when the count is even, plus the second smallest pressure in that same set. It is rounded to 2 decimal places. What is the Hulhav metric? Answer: 2.14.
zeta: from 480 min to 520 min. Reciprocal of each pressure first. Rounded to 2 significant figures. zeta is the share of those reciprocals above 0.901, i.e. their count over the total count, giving 0.50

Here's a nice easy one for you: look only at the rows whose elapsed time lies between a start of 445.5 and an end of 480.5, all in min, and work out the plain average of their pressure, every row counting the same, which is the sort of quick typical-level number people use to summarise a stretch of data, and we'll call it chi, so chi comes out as 1.09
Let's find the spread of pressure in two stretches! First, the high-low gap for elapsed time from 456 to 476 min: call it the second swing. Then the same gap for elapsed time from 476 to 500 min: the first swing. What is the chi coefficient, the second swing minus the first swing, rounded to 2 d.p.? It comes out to -0.09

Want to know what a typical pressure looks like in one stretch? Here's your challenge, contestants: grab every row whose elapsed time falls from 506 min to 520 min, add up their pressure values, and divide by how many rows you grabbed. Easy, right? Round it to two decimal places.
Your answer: 1.09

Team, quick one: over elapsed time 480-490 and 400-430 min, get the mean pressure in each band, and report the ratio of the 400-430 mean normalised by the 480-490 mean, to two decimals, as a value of 0.96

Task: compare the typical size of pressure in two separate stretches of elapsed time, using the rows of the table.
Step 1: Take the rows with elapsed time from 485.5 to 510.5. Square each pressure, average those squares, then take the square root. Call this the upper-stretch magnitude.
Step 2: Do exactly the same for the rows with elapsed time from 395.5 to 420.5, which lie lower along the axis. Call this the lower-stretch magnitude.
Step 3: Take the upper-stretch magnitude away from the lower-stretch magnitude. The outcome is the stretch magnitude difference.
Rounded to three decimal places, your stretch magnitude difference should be -0.020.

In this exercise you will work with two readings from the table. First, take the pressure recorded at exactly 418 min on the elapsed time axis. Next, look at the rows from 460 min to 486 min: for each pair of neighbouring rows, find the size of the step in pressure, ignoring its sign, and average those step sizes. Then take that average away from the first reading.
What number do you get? 1.04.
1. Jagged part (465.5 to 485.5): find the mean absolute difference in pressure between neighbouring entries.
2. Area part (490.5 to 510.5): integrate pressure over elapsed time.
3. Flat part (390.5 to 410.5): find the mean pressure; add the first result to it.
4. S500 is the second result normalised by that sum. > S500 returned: 18.9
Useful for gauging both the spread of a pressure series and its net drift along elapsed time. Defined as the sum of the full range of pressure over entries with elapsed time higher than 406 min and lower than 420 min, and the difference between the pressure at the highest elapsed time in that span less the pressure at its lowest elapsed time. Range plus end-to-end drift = 0.13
